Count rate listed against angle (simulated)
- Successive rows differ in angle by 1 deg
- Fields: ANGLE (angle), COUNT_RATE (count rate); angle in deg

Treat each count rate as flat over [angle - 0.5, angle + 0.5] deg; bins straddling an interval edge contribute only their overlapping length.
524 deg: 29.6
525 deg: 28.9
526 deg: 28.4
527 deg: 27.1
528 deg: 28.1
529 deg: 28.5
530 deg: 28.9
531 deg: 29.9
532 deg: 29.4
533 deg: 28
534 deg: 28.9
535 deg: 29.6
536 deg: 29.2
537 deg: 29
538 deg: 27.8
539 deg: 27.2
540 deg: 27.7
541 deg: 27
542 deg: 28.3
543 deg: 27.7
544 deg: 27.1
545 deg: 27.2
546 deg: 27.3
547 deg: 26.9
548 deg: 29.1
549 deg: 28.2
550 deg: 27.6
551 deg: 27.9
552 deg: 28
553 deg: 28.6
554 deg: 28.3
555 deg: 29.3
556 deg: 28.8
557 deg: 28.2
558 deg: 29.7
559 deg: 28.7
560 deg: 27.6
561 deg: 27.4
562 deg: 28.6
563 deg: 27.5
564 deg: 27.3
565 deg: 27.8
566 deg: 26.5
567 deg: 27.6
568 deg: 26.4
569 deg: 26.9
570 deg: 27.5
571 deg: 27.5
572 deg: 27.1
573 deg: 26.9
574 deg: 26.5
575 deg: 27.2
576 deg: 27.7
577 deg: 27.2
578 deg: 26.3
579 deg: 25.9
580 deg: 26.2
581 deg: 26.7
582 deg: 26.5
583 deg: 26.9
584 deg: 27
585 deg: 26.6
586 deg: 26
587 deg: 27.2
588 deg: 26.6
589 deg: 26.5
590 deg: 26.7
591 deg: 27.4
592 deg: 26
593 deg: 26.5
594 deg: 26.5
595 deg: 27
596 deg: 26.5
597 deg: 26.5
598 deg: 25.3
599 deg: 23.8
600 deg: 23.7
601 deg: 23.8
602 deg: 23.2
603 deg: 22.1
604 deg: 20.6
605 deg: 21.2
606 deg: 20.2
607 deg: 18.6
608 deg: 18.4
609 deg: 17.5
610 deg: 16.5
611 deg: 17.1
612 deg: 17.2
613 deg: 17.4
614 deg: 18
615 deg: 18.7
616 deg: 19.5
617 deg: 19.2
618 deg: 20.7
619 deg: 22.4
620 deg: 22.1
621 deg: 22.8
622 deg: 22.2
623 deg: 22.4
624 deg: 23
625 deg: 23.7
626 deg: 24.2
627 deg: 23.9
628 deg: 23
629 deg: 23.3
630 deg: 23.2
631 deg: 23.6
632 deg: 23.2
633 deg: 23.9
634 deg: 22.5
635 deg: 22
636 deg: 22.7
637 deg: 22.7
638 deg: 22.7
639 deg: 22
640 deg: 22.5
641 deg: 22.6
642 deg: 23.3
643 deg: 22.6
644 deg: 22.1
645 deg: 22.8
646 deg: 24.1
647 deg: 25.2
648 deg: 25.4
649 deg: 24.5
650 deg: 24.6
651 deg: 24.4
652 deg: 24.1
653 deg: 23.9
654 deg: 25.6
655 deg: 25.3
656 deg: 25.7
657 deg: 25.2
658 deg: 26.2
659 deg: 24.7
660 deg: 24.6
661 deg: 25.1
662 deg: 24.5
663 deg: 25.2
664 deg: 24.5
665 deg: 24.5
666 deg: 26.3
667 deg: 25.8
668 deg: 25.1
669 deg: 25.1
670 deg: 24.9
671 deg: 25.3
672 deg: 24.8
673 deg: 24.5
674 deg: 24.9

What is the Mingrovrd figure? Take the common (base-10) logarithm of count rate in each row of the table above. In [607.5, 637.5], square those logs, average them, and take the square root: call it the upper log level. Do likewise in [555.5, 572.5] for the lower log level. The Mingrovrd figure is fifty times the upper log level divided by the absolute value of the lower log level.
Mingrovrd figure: 45.9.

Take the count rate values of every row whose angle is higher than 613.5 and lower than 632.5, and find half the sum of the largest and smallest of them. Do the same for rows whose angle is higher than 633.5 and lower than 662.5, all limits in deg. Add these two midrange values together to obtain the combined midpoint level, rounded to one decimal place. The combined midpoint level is 45.2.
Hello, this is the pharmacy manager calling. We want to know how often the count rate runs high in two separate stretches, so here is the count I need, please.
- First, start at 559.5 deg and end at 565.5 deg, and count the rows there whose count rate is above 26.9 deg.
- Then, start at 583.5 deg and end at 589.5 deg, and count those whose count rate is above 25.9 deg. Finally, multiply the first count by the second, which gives 36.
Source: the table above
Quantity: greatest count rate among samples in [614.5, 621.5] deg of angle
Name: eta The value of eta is 22.8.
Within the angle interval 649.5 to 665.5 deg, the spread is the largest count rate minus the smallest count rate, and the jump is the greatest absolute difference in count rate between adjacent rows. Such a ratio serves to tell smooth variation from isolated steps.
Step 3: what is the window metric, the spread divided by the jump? 1.4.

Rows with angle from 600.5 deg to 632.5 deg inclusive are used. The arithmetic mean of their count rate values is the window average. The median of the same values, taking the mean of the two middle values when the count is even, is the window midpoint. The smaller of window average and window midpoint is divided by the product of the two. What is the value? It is 0.0452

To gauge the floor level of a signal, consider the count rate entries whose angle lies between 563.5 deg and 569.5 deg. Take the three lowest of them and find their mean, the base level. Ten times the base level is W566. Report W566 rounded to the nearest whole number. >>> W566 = 266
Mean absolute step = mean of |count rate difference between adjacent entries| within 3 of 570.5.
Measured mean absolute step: 0.340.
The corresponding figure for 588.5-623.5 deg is 0.691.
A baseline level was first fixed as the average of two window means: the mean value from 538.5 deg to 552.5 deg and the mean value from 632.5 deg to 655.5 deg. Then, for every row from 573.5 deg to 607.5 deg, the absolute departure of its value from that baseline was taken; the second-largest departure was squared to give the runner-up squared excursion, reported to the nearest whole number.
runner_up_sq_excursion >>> 29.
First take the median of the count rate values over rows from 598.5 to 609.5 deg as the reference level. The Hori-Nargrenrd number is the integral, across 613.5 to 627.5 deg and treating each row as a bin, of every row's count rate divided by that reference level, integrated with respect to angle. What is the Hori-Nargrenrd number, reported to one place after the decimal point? 14.3 deg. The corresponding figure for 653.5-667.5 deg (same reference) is 16.7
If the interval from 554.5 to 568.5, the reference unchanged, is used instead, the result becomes 18.5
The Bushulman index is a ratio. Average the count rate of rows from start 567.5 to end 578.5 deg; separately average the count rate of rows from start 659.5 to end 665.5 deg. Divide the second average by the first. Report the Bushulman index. 0.92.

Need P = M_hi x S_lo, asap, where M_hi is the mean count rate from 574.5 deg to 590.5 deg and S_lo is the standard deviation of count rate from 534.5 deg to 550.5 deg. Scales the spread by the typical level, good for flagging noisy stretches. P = 23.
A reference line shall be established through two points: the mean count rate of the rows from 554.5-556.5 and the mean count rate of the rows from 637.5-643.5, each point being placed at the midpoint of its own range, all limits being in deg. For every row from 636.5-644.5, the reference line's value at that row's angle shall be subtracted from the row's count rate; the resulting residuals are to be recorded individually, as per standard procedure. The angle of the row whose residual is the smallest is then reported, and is 639 deg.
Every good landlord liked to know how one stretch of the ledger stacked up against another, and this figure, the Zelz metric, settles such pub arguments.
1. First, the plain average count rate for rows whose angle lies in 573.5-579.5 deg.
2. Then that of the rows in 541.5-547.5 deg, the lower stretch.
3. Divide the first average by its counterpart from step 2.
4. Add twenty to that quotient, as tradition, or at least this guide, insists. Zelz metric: 21.0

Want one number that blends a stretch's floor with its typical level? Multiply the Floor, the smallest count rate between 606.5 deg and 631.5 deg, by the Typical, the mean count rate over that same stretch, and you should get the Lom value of 342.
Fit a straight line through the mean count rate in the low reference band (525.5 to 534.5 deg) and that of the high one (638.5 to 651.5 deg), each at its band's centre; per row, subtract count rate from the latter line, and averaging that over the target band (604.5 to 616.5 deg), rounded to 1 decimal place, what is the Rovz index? 6.7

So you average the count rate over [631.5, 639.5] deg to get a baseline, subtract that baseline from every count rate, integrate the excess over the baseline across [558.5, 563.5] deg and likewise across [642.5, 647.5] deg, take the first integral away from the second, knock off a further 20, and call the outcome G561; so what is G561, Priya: -43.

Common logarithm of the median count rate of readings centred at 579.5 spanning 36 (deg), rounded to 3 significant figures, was 1.43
